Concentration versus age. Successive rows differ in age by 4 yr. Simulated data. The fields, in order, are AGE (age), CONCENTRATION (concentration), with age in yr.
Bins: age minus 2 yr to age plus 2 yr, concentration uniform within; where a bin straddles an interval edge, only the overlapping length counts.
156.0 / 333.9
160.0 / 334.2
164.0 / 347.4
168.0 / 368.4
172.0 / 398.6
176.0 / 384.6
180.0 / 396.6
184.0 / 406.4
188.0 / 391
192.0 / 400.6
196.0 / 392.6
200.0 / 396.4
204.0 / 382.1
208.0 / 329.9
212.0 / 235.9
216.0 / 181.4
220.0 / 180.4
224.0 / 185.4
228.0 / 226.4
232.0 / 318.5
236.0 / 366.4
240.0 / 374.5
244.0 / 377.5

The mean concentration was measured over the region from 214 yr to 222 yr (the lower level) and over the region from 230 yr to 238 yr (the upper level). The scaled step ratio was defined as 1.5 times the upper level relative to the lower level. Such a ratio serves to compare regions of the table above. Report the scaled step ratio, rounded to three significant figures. 2.84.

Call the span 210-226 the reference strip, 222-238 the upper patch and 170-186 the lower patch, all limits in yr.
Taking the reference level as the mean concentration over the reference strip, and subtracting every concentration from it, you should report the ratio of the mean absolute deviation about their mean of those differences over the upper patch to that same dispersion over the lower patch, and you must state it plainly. 11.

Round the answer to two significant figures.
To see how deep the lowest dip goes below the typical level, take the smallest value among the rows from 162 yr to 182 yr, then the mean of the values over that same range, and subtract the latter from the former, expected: -32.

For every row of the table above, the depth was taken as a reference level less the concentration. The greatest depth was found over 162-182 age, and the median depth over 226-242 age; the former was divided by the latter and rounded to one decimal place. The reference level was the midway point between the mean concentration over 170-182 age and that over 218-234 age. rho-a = 1.2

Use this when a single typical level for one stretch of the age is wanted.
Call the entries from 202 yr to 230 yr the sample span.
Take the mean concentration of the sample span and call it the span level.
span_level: 246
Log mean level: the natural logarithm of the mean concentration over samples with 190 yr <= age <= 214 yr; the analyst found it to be 5.9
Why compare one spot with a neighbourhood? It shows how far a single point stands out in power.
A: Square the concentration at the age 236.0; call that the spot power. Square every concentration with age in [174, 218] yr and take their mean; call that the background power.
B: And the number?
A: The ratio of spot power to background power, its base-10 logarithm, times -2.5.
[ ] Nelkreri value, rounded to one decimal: 0.0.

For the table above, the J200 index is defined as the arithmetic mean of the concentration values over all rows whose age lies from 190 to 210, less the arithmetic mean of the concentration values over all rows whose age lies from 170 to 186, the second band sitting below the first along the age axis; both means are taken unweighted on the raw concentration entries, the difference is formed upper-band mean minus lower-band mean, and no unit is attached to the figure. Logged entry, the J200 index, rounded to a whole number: -16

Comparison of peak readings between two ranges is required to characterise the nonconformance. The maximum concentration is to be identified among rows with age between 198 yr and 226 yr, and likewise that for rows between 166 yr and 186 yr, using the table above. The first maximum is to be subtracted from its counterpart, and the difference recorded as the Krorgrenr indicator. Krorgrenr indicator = 10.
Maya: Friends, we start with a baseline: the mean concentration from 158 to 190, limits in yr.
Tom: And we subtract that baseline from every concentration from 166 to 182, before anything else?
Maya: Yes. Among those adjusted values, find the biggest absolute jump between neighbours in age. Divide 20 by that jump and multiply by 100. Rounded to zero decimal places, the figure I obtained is 66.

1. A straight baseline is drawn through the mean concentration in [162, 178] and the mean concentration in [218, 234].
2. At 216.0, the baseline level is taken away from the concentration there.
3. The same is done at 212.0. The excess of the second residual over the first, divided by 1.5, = 29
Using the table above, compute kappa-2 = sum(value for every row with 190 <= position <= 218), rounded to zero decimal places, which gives 2319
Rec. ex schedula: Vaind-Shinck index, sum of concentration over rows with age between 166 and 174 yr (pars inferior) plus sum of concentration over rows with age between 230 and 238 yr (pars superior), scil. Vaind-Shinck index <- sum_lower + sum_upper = 1452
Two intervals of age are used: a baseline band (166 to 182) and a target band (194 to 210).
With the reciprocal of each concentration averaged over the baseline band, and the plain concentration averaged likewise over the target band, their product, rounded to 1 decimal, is 1.0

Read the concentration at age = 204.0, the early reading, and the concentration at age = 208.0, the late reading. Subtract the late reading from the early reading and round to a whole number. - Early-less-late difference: 52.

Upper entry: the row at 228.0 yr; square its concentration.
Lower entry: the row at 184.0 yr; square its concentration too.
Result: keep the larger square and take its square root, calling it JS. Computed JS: 406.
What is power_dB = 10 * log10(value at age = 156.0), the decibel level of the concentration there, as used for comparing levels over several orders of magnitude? 25.2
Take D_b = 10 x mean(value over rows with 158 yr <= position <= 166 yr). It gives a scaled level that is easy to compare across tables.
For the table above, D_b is 3408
